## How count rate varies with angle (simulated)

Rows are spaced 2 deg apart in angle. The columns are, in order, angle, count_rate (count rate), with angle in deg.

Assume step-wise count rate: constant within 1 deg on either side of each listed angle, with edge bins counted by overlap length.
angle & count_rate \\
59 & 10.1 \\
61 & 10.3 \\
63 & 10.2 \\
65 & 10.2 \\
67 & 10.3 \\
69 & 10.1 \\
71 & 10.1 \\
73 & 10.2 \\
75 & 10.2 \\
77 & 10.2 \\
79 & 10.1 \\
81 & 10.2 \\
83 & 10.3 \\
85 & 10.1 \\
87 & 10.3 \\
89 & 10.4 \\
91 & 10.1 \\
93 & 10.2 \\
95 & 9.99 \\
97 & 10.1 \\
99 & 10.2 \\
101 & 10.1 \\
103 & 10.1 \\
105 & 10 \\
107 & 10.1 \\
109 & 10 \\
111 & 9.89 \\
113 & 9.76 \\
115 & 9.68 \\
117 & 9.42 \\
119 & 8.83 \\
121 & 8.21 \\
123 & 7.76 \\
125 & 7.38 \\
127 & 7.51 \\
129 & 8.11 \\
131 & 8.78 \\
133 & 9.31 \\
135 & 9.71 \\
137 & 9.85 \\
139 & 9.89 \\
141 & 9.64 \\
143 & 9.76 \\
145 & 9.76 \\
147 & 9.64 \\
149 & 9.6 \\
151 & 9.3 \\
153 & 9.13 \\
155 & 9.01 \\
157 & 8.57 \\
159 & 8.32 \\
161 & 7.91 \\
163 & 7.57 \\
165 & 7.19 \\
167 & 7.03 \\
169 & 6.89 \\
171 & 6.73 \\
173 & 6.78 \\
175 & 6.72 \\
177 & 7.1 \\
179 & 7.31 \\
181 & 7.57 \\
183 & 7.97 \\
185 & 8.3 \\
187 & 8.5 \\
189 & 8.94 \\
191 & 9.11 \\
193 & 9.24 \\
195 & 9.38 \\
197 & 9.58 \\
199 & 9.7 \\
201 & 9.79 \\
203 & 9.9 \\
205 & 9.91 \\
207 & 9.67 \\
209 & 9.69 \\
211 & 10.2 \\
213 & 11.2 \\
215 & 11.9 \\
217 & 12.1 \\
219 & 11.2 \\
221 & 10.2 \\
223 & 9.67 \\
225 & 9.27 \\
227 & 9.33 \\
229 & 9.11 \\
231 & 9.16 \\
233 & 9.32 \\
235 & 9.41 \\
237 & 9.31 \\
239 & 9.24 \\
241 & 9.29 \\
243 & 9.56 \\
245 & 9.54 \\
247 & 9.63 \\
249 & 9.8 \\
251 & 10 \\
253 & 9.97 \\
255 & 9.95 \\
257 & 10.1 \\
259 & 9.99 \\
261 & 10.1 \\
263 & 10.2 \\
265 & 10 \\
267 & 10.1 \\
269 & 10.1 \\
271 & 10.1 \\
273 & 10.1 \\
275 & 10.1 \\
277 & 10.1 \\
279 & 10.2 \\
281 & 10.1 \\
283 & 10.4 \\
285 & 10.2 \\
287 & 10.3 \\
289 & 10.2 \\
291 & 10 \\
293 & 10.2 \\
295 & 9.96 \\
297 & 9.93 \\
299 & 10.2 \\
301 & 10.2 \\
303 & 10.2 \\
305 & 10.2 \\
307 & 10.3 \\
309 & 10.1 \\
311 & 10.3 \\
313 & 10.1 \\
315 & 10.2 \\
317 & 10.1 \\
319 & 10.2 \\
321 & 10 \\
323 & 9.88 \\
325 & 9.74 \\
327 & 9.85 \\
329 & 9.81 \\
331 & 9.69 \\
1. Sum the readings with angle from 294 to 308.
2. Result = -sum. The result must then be -71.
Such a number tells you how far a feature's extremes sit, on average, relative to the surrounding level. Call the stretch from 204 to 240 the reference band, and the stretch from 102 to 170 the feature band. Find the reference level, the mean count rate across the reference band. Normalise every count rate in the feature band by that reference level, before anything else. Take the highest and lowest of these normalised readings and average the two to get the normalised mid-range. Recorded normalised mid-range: 0.85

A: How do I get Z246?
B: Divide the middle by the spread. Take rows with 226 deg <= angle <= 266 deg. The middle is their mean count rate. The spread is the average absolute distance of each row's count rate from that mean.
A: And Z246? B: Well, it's 30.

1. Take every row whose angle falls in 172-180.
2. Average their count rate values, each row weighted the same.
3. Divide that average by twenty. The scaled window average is 0.349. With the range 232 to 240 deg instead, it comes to 0.466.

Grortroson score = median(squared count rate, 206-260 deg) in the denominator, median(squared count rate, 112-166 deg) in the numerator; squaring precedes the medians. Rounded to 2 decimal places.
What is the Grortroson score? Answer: 0.89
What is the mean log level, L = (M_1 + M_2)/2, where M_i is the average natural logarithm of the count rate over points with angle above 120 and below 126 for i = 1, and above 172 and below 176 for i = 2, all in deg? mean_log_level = 1.98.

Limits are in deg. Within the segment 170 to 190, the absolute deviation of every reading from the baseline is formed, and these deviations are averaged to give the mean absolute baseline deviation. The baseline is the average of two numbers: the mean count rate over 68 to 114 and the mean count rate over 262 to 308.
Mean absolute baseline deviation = 2.5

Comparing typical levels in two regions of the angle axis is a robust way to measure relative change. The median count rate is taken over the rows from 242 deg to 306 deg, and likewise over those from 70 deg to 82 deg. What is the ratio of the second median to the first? 1.01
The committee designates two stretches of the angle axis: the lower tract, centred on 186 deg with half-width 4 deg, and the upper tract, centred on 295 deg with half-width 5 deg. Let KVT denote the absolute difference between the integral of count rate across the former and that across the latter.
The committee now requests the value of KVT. 33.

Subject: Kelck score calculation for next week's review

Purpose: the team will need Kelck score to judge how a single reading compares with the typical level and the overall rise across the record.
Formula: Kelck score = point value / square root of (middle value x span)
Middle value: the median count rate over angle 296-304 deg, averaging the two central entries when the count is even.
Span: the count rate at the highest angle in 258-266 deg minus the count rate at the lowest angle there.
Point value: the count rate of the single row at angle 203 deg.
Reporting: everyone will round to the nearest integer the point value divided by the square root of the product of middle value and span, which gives 31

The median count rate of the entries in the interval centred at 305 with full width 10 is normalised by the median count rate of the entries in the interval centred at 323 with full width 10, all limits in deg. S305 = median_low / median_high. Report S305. 1.03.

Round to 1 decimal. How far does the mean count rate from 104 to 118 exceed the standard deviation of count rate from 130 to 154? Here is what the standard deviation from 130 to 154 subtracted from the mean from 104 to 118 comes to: 9.5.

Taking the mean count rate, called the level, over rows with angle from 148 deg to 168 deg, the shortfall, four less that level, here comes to -4.4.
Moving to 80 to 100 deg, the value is -6.2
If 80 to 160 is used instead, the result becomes -5.5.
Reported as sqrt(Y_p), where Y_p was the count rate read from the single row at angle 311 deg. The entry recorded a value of 3.21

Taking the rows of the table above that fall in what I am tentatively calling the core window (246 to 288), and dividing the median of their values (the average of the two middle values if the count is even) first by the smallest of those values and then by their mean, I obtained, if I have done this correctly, 0.104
